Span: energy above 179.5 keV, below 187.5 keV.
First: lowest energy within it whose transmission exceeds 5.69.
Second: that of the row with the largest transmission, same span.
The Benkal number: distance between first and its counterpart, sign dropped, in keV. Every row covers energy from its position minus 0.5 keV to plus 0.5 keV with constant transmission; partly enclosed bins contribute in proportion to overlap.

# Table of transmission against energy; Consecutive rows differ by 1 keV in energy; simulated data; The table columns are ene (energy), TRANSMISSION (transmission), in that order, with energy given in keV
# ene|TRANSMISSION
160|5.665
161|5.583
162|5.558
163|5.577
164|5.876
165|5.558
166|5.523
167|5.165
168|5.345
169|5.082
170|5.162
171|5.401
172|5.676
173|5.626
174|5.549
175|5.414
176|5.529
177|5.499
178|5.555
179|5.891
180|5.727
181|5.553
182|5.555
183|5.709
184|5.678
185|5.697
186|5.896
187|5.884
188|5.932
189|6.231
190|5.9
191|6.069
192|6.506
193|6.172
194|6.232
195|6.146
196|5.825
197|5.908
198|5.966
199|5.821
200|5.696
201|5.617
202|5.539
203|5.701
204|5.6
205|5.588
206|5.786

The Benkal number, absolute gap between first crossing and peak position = 6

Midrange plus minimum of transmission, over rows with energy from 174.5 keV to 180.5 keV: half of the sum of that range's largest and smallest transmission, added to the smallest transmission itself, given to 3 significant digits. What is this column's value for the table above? 11.1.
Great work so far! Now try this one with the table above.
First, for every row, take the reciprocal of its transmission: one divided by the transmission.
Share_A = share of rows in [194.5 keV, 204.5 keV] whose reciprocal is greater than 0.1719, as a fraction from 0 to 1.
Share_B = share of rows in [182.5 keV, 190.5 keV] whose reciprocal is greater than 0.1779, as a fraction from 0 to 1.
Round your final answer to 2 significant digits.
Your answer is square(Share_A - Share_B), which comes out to 0.25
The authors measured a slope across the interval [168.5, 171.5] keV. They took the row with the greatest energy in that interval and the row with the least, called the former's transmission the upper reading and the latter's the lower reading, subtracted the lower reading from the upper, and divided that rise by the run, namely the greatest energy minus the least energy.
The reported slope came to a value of 0.16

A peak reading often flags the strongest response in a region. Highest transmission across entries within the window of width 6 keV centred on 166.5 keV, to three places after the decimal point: 5.876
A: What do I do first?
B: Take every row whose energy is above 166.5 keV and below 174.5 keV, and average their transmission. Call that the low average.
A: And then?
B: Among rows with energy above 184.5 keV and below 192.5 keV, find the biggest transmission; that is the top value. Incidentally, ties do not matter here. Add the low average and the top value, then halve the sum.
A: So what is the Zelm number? 5.9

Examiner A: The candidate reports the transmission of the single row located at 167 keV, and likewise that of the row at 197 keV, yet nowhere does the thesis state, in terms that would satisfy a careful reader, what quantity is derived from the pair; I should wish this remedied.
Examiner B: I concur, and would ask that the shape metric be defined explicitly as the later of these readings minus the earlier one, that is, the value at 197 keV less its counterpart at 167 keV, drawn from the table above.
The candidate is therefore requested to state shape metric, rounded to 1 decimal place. 0.7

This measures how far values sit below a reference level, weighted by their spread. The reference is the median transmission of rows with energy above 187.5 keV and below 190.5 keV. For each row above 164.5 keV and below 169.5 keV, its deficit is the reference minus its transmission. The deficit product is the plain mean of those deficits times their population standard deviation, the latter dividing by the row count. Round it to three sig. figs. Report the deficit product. 0.113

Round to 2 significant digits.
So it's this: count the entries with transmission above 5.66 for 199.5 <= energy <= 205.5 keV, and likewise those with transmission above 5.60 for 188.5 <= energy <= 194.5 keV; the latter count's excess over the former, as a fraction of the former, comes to 2.0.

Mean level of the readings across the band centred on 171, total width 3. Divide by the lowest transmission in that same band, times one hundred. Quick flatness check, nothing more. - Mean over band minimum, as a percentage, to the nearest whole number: 105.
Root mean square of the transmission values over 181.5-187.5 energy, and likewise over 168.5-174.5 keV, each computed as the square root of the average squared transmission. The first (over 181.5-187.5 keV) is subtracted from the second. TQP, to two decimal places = -0.32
